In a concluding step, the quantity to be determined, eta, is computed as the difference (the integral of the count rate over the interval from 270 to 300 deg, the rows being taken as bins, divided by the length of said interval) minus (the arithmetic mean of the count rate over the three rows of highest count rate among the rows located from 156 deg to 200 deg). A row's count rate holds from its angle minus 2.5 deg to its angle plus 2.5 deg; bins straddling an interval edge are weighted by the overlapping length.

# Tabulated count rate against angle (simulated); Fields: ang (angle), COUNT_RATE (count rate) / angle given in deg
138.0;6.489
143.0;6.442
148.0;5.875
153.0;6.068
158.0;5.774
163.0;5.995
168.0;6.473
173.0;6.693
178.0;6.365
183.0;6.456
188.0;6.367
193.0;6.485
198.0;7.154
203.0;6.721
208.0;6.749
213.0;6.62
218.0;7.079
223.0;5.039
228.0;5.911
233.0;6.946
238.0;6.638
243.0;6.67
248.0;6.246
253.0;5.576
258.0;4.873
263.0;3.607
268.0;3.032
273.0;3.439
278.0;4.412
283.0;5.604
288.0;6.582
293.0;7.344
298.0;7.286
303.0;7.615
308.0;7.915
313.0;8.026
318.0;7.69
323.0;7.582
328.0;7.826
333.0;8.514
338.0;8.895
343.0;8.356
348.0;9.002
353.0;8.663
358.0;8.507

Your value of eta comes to -1.1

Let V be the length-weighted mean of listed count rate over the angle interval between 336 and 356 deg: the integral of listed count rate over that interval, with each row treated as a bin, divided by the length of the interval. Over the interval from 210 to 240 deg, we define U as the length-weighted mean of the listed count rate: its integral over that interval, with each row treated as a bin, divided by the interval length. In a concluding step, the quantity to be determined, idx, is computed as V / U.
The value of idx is 1.4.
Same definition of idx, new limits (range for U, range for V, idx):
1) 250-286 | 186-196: 1.5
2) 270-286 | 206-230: 1.4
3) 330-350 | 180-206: 0.8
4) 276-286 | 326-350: 1.7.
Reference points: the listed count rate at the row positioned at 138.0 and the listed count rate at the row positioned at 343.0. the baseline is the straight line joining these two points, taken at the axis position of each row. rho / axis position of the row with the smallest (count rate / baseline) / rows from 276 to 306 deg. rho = 278.0 deg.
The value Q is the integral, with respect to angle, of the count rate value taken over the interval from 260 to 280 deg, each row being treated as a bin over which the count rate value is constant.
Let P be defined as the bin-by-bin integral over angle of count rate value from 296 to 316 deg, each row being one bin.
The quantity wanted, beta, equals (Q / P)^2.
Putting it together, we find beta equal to 0.2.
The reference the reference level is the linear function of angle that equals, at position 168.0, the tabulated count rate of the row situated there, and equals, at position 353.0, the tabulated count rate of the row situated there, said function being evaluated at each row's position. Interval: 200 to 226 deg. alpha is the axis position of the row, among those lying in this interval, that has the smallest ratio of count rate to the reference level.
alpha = 223.0 deg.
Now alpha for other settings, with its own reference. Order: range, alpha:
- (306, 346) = 323.0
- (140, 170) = 158.0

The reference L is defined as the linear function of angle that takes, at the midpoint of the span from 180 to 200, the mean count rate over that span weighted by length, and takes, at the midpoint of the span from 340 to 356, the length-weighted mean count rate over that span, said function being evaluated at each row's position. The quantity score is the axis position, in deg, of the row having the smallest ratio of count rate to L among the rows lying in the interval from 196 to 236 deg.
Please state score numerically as 223.0 deg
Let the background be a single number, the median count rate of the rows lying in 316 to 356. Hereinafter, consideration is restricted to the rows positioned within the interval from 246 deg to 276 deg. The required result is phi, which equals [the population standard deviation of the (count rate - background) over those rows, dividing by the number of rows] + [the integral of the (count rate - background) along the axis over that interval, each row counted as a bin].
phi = -119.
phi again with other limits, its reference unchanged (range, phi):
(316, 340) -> -8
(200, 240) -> -78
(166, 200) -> -63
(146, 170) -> -57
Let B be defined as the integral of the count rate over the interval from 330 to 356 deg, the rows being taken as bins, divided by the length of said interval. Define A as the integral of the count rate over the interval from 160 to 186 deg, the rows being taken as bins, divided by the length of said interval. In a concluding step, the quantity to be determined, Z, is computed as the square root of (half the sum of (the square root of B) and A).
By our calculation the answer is 2.16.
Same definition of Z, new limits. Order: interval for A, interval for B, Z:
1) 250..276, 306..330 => 1.86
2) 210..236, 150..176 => 2.10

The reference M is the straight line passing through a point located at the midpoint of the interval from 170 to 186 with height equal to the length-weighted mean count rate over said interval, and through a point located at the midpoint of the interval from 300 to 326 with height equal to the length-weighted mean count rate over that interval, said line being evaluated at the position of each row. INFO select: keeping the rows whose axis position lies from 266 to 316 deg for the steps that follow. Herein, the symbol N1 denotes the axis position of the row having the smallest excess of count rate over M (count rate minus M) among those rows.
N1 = 268.0 deg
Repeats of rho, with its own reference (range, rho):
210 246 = 223.0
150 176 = 158.0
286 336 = 288.0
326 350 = 328.0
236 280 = 268.0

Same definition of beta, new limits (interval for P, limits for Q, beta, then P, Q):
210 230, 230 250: 1.1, 124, 132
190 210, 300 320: 1.3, 135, 156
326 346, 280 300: 0.6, 169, 133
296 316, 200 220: 0.8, 154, 136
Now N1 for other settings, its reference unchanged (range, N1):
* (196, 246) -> 223.0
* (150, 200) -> 158.0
